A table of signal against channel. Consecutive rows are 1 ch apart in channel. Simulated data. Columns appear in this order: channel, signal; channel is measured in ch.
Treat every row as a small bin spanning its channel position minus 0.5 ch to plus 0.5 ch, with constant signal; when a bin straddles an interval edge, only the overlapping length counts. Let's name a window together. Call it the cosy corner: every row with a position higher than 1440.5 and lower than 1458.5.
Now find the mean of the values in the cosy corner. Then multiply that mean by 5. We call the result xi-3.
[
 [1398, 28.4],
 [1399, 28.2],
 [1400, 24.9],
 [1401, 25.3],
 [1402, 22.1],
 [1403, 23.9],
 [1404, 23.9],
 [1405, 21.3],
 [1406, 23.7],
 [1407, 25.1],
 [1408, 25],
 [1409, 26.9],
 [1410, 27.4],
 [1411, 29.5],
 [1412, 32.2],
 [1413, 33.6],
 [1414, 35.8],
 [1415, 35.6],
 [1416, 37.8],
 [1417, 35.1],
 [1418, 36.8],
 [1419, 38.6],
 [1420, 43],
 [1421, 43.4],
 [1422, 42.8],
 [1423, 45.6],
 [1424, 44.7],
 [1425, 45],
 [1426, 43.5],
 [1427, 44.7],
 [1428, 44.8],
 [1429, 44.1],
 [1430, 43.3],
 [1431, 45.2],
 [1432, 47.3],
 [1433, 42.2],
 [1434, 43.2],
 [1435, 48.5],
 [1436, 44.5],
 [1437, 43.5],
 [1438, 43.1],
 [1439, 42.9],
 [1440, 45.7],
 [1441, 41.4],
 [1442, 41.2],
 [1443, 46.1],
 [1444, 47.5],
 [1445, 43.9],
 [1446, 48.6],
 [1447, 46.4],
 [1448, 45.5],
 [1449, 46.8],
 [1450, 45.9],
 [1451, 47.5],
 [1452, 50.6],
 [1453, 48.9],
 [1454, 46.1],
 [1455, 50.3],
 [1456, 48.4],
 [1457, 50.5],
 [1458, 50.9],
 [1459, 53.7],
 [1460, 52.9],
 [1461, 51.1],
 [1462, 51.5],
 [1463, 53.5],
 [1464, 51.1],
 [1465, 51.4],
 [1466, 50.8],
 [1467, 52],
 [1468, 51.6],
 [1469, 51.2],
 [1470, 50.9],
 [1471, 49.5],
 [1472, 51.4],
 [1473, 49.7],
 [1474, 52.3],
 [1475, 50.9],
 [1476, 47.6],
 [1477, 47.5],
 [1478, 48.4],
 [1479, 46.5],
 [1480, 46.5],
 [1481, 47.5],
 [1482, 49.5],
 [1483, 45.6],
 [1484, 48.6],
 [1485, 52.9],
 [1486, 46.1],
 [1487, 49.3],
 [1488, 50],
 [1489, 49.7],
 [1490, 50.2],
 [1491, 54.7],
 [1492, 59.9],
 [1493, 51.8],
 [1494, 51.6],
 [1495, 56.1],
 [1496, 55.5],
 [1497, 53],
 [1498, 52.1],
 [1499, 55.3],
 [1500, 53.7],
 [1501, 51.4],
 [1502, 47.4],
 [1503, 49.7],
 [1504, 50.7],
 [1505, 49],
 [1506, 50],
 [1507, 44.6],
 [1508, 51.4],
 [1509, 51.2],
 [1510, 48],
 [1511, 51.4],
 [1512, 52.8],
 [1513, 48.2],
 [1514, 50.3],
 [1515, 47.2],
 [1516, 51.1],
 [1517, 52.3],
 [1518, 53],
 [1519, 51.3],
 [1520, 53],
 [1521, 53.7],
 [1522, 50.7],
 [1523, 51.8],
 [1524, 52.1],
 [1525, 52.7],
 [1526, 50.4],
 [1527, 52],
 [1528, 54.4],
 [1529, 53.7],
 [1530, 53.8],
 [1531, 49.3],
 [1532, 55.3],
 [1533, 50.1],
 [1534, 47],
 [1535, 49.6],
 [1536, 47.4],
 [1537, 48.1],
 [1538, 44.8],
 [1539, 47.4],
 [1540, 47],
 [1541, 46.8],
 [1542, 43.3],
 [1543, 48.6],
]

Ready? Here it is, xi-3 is 235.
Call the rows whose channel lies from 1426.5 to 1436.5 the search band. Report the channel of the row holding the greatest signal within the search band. 1435 ch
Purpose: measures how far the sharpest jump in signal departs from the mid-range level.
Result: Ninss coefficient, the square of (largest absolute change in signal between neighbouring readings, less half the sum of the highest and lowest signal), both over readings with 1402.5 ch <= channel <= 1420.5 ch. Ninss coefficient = 770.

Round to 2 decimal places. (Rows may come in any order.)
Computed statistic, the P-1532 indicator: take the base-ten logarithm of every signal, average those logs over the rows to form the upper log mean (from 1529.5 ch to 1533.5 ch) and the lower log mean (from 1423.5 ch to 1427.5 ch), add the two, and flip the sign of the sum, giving -3.36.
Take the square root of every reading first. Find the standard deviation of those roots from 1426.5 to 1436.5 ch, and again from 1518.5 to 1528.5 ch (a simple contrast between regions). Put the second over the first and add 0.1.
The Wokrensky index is 0.72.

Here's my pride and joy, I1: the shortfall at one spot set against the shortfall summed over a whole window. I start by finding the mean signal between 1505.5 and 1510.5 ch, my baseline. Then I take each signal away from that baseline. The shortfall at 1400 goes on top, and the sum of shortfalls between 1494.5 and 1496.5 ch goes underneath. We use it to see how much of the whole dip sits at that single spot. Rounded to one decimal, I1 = -1.8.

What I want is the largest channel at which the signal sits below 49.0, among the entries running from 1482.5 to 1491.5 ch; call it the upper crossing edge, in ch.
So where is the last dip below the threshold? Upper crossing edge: 1486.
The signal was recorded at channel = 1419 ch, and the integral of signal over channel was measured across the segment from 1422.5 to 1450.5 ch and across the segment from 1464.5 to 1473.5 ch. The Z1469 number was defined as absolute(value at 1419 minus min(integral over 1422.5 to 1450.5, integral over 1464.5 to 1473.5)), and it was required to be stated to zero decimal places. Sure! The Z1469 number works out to 420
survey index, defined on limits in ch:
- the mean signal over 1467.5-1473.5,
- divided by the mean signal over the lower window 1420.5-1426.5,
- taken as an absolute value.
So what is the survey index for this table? 1.15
